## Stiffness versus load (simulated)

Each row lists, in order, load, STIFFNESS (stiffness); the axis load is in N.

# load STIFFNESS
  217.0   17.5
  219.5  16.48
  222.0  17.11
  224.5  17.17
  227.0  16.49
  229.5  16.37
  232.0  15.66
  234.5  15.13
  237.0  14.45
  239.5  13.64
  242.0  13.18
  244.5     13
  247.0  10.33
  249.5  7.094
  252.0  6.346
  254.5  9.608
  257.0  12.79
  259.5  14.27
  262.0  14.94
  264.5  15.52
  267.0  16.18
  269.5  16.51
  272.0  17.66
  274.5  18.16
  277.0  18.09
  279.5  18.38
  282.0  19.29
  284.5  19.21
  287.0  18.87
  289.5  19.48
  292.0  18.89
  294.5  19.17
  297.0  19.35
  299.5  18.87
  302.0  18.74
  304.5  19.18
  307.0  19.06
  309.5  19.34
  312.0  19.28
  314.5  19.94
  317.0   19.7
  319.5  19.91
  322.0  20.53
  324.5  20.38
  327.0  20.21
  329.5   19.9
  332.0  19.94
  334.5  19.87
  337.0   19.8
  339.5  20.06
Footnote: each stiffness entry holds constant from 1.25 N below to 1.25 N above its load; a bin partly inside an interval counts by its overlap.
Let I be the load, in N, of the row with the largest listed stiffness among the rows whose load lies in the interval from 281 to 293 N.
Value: 289.5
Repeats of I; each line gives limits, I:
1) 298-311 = 309.5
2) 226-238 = 227.0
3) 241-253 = 242.0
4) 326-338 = 327.0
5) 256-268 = 267.0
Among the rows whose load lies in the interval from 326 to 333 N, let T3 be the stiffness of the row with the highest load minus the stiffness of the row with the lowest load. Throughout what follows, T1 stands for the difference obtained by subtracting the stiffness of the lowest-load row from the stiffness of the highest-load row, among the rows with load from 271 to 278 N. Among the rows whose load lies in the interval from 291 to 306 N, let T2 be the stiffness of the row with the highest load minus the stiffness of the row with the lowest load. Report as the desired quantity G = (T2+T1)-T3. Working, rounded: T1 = 0.4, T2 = 0.3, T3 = -0.27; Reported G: 1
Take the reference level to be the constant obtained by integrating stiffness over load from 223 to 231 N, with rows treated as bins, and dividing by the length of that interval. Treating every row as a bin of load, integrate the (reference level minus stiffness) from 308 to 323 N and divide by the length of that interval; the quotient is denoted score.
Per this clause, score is -3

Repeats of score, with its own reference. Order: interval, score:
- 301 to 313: -2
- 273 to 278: -1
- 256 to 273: 1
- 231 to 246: 3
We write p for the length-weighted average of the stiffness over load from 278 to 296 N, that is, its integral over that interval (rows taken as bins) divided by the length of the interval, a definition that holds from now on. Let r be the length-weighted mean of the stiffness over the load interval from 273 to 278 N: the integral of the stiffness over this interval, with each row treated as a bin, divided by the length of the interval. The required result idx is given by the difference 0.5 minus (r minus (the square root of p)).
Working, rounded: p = 19.0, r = 18.1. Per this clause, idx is -13.2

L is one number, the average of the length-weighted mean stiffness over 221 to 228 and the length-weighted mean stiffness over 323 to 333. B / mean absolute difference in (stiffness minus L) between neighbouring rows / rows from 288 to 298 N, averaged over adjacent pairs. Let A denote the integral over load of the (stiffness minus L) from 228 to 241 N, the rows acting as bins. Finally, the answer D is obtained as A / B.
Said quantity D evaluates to -129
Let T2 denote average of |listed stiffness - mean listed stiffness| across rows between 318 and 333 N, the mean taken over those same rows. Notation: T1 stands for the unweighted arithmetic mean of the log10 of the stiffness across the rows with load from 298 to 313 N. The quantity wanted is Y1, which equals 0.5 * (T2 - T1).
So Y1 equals -0.5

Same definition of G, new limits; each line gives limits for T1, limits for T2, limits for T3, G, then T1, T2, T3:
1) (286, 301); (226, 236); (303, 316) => -2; 0.0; -1.4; 0.76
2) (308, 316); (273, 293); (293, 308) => 1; 0.6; 0.7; -0.11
